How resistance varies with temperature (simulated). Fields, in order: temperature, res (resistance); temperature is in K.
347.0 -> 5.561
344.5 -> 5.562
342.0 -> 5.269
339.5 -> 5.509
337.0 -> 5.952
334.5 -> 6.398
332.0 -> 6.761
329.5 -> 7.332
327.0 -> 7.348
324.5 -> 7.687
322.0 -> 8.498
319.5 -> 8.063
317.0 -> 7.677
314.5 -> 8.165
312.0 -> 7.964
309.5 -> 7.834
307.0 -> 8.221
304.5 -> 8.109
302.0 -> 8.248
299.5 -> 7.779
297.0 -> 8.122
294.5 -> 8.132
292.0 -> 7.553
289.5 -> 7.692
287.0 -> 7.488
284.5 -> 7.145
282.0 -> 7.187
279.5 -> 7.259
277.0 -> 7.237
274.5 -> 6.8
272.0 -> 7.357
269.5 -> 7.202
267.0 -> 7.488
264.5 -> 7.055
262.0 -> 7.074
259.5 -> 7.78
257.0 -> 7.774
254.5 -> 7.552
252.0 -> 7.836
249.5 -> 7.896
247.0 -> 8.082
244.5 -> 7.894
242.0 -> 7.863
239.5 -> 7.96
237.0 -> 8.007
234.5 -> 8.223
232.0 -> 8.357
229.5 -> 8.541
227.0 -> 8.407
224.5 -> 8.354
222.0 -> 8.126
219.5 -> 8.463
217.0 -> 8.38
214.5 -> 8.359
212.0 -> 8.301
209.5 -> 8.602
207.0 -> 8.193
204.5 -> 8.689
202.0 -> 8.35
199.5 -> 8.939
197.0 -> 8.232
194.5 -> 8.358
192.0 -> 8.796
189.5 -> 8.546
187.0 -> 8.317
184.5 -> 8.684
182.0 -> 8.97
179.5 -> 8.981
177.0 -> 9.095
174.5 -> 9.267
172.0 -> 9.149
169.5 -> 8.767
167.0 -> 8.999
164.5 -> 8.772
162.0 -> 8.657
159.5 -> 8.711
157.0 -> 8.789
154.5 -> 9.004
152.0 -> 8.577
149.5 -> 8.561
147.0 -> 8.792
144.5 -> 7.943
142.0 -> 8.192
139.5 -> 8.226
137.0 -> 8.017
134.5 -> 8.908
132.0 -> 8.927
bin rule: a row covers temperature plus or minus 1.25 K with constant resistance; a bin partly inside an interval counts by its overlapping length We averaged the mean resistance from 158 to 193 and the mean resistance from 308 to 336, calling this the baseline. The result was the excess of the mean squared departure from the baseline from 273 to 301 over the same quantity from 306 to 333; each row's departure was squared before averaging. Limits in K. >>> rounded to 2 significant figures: 0.28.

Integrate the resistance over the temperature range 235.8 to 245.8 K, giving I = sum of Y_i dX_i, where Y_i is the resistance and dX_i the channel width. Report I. 79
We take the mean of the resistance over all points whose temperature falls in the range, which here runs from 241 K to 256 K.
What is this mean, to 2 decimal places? 7.85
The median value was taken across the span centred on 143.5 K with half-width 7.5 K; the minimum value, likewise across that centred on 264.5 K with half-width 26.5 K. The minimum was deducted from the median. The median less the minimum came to 1.4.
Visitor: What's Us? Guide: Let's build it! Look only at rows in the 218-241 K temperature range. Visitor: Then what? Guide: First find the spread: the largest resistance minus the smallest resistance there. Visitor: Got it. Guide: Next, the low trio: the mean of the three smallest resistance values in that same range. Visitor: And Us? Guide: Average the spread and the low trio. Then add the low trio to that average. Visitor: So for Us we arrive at 12.3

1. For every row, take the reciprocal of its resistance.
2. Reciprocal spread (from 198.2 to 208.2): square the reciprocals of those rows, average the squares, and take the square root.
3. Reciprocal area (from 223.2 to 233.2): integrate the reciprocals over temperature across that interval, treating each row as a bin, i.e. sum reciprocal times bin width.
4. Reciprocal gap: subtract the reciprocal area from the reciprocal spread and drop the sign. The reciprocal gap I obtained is 1.1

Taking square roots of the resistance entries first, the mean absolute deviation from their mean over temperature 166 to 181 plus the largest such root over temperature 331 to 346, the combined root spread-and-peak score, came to 2.62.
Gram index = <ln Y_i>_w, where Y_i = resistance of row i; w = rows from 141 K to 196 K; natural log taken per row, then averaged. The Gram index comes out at 2.17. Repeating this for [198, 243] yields 2.12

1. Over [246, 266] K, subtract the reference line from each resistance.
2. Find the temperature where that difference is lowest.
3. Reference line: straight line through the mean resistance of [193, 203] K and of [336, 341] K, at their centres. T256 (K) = 262.0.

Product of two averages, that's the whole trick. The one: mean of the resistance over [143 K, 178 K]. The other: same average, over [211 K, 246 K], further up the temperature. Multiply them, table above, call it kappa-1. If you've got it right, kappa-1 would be 72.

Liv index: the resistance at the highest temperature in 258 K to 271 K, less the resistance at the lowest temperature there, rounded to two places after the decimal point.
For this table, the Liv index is -0.58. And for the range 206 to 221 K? 0.27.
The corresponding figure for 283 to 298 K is 0.98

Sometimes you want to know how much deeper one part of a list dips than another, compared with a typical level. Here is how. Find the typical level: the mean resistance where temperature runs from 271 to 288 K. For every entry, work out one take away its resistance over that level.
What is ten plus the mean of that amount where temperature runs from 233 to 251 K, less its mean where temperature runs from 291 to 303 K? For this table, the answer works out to 10.00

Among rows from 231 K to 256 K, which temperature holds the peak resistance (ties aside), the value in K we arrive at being 232.0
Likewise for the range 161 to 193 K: 174.5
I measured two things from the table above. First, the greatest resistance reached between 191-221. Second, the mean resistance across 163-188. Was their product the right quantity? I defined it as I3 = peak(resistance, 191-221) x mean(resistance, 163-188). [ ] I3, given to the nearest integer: 80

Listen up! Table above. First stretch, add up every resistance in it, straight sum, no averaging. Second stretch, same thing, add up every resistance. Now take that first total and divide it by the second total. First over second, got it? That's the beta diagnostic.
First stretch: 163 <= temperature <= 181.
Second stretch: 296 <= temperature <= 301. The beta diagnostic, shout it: 3.96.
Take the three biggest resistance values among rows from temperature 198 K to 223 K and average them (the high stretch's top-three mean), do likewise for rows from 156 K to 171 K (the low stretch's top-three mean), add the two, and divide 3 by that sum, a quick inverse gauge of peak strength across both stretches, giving 0.170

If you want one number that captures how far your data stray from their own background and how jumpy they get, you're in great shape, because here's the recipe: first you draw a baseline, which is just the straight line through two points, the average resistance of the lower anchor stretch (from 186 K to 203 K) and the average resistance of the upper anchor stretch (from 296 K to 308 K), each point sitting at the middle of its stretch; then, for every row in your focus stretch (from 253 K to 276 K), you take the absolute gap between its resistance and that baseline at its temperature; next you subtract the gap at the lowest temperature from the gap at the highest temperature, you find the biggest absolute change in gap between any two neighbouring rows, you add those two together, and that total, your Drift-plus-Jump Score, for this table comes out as 1.37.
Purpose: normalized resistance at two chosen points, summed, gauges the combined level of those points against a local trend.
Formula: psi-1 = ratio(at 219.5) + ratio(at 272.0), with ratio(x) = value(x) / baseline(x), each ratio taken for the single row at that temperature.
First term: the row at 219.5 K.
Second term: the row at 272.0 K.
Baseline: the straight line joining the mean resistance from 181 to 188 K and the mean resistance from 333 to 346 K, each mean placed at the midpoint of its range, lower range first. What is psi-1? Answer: 2.11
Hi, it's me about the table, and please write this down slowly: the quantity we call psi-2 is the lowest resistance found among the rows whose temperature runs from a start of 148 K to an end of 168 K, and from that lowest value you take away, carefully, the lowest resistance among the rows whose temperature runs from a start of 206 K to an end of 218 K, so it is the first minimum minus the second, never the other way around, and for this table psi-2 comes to 0.37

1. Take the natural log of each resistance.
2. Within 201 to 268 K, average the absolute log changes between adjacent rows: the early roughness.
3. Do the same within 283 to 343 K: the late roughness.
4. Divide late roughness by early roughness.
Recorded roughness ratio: 1.77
